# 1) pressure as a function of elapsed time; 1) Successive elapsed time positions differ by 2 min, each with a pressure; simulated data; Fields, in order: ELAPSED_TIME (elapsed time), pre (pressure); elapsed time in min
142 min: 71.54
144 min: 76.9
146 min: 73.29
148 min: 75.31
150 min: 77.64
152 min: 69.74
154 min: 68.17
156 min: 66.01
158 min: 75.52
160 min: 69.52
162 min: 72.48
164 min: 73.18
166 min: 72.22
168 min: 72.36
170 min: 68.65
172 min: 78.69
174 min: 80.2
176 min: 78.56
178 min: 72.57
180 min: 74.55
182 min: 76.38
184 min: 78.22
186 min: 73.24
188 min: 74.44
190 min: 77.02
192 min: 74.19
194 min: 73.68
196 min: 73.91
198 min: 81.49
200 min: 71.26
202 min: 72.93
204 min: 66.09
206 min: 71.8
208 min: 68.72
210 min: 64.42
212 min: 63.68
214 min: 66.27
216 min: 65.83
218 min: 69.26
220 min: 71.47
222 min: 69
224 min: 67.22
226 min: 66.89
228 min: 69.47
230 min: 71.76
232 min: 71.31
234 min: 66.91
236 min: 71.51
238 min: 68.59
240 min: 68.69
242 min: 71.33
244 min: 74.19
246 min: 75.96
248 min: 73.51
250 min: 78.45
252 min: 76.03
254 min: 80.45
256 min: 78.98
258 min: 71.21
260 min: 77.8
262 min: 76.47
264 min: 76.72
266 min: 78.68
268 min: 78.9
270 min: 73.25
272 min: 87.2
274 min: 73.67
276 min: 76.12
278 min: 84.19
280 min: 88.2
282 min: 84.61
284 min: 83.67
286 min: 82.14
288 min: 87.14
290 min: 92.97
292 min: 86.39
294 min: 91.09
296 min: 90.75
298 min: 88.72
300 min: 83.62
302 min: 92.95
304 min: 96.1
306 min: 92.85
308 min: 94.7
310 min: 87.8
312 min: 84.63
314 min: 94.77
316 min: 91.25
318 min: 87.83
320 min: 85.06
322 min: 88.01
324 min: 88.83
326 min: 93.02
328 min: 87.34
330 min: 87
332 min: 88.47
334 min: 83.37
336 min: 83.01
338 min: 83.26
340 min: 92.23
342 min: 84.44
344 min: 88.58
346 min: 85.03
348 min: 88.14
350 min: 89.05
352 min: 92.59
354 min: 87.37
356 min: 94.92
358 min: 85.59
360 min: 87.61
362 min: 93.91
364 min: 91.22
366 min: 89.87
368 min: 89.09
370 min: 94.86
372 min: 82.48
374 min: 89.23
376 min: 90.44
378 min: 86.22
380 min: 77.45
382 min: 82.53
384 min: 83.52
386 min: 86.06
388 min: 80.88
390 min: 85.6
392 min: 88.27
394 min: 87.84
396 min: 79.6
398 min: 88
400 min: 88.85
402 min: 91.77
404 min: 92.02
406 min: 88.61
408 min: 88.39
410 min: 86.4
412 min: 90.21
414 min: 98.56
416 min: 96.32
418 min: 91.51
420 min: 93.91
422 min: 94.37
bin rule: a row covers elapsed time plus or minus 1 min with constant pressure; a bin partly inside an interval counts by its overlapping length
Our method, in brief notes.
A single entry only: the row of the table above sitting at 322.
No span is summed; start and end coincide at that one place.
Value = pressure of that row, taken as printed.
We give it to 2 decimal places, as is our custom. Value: 88.01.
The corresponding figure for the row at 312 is 84.63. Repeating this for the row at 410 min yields 86.40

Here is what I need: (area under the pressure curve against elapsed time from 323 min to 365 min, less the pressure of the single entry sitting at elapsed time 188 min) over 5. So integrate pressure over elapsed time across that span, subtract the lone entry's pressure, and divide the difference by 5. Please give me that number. 727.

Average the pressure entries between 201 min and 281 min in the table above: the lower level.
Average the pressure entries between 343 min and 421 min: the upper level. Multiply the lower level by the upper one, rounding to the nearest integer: 6469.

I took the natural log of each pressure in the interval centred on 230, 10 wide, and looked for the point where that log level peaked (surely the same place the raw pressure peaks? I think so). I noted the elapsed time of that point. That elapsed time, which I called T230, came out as 230 min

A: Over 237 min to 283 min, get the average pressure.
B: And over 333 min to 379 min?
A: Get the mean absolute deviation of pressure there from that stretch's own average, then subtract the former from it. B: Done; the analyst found -74.0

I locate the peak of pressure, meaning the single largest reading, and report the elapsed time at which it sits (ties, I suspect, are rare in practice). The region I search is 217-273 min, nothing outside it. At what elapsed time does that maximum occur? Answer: 272 min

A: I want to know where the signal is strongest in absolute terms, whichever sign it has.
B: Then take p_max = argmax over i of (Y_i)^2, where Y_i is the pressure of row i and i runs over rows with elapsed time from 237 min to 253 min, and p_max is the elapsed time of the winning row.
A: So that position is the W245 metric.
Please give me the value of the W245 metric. 250 min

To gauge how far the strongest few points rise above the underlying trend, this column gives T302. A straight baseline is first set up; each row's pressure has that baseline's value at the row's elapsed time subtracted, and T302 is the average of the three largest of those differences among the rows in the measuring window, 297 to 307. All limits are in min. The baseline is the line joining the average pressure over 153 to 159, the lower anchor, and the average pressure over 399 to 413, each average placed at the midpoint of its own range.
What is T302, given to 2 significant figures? 12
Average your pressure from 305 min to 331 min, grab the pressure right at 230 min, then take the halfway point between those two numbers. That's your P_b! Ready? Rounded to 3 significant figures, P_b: 80.6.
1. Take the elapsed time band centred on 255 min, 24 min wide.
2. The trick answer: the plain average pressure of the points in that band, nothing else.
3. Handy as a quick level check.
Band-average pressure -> 77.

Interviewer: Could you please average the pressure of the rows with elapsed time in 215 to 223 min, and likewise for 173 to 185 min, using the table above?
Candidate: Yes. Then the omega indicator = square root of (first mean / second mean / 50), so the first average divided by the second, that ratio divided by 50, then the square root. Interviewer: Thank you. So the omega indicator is 0.134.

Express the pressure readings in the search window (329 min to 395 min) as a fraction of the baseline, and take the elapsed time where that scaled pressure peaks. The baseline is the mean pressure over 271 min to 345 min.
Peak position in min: 356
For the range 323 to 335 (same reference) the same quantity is 326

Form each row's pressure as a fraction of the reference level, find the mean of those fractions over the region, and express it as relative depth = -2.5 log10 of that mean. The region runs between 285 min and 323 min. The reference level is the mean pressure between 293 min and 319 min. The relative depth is 0.01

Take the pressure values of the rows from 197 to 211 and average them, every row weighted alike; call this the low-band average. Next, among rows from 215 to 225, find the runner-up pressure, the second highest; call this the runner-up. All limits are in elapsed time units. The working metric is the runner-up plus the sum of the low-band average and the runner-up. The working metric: 209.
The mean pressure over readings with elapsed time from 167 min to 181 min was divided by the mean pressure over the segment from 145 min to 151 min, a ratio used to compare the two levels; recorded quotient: 1.00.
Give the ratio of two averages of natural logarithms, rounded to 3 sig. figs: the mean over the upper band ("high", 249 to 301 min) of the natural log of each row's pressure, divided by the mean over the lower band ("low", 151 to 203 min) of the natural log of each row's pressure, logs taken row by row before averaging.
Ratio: 1.02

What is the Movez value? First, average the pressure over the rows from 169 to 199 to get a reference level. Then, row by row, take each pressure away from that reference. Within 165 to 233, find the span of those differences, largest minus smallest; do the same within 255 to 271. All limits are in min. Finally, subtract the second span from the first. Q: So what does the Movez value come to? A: 10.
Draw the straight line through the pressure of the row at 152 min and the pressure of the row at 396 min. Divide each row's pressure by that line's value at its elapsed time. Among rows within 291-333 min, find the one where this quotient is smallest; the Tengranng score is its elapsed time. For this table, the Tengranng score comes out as 300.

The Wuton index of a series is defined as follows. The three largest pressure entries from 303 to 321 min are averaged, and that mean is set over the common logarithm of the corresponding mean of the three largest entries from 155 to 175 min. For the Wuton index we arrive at 50.3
